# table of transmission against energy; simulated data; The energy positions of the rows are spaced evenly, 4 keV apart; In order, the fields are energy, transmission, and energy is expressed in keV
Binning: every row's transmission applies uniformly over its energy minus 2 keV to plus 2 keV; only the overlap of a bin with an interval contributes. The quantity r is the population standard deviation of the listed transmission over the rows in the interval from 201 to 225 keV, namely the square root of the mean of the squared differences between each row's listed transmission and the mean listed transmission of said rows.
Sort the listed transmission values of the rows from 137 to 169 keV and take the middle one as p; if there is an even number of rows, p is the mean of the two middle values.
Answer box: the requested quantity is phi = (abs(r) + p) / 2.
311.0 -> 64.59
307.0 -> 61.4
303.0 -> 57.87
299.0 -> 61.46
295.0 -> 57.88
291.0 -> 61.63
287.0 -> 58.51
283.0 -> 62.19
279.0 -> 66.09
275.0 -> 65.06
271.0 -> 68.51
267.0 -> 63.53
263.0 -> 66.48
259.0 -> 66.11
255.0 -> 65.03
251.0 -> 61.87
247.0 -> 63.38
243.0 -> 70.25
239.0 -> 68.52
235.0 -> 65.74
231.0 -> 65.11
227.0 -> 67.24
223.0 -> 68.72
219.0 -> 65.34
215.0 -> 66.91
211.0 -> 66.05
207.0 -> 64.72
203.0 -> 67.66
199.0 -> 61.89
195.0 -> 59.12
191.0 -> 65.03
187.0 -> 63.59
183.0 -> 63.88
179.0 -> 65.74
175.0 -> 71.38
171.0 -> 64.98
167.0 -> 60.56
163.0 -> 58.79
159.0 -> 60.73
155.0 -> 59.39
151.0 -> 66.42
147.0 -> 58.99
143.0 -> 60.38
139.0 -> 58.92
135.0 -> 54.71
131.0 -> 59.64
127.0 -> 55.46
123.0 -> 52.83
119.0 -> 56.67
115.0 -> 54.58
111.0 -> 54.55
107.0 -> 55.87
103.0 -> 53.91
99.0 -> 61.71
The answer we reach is 30.6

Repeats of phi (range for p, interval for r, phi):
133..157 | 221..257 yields 30.9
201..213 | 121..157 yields 34.9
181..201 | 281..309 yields 32.7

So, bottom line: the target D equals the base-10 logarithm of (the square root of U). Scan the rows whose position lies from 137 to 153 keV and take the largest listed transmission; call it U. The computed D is 0.911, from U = 66.42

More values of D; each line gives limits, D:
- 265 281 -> 0.918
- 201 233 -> 0.919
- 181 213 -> 0.915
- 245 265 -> 0.911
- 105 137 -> 0.888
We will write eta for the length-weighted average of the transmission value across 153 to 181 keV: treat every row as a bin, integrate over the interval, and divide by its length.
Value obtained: 63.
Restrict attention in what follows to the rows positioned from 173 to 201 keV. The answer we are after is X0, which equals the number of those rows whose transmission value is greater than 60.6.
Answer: 6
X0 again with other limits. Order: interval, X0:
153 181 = 4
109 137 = 0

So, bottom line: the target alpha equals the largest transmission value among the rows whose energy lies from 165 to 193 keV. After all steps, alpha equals 71.38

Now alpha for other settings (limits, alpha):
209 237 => 68.72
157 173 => 64.98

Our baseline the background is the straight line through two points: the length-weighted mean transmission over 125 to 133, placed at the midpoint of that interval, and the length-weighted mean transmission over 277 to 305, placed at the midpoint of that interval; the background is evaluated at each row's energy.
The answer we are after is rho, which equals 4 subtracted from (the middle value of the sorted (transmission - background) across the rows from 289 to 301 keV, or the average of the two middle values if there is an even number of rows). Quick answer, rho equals -3.5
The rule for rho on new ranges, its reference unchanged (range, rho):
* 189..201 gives -1.1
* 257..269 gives 1.9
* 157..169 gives -1.8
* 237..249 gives 4.8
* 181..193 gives 1.2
